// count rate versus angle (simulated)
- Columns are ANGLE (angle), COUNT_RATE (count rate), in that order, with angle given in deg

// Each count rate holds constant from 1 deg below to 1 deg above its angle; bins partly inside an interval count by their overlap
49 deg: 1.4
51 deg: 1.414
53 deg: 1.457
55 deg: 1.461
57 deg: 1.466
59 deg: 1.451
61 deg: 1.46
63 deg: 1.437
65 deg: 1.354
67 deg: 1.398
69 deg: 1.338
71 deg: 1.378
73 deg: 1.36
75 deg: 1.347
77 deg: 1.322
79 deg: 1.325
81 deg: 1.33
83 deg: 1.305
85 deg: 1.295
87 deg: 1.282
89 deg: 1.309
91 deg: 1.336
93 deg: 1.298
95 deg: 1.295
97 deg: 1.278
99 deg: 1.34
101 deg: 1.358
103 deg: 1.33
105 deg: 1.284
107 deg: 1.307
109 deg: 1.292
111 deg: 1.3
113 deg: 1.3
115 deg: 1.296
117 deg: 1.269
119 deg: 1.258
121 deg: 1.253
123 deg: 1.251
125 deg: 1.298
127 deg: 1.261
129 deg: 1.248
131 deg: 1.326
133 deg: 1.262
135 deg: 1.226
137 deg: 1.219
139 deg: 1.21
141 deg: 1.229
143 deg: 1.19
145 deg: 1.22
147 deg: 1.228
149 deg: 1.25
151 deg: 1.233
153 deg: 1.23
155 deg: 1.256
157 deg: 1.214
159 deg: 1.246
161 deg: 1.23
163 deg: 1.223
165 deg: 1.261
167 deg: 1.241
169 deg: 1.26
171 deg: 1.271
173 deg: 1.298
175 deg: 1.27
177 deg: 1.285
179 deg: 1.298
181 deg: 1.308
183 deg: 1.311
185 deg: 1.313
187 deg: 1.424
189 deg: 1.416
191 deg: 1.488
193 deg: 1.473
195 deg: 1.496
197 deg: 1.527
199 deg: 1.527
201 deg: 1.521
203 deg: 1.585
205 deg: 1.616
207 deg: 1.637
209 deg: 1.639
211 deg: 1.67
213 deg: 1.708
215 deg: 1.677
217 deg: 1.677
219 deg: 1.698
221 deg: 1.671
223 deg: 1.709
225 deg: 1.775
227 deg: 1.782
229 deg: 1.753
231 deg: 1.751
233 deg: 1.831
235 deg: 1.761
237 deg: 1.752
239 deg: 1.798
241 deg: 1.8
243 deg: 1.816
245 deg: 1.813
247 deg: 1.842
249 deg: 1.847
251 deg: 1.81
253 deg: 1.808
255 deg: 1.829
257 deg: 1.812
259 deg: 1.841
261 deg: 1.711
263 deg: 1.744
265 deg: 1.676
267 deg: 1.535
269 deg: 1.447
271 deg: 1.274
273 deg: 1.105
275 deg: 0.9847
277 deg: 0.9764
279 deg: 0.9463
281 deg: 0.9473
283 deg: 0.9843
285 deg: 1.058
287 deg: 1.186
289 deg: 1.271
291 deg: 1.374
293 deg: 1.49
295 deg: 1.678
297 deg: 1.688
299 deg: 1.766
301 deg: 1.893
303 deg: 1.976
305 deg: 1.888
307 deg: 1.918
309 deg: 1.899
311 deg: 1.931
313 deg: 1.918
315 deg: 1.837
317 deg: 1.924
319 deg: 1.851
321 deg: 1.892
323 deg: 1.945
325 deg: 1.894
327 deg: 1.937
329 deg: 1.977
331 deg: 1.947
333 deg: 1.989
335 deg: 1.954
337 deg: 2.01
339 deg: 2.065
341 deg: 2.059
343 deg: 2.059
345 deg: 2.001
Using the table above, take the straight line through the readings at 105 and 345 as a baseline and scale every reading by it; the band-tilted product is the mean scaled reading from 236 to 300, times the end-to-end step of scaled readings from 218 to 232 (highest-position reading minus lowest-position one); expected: 0.01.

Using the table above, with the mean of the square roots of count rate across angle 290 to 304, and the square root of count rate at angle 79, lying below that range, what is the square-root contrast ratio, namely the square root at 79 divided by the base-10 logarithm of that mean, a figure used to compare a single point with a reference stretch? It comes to 10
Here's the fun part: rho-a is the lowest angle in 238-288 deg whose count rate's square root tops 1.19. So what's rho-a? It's 239 deg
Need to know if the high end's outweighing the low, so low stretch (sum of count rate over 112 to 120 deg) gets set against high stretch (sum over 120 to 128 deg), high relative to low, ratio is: 0.99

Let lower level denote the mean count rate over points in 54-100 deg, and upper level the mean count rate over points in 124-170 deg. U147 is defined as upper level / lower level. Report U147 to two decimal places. 0.92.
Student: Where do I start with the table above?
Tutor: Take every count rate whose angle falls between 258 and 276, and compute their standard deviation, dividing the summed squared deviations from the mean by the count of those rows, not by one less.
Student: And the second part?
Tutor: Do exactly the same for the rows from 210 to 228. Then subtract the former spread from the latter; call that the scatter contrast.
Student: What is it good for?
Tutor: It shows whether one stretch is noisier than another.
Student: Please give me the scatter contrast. -0.24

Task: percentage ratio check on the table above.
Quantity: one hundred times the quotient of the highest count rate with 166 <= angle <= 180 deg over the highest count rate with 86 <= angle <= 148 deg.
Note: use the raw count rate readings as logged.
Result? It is 96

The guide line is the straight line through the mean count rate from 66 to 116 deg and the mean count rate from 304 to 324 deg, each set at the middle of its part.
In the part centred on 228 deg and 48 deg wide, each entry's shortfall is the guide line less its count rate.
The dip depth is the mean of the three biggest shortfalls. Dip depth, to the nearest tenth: 0.0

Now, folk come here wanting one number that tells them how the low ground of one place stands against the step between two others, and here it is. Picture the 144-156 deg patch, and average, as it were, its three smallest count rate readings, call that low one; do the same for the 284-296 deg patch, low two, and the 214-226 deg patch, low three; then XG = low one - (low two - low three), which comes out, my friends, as 1.7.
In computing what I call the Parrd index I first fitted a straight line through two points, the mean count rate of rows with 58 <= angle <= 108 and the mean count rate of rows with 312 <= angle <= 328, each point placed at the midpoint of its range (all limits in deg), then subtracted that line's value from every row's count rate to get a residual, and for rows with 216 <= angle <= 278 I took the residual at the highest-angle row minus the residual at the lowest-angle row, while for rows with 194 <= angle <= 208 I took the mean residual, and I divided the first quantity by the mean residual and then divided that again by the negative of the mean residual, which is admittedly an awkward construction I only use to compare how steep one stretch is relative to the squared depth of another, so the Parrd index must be 229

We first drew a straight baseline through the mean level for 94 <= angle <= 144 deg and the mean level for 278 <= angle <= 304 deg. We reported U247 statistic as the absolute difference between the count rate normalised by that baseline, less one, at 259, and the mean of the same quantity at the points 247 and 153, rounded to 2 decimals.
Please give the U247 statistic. 0.19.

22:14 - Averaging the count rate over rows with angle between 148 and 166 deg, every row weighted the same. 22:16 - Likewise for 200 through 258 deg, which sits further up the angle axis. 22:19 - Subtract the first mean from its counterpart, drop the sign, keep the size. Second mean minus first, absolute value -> 0.50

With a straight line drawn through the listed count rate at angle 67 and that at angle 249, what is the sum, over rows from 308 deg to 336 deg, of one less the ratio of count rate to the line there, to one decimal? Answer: 0.7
